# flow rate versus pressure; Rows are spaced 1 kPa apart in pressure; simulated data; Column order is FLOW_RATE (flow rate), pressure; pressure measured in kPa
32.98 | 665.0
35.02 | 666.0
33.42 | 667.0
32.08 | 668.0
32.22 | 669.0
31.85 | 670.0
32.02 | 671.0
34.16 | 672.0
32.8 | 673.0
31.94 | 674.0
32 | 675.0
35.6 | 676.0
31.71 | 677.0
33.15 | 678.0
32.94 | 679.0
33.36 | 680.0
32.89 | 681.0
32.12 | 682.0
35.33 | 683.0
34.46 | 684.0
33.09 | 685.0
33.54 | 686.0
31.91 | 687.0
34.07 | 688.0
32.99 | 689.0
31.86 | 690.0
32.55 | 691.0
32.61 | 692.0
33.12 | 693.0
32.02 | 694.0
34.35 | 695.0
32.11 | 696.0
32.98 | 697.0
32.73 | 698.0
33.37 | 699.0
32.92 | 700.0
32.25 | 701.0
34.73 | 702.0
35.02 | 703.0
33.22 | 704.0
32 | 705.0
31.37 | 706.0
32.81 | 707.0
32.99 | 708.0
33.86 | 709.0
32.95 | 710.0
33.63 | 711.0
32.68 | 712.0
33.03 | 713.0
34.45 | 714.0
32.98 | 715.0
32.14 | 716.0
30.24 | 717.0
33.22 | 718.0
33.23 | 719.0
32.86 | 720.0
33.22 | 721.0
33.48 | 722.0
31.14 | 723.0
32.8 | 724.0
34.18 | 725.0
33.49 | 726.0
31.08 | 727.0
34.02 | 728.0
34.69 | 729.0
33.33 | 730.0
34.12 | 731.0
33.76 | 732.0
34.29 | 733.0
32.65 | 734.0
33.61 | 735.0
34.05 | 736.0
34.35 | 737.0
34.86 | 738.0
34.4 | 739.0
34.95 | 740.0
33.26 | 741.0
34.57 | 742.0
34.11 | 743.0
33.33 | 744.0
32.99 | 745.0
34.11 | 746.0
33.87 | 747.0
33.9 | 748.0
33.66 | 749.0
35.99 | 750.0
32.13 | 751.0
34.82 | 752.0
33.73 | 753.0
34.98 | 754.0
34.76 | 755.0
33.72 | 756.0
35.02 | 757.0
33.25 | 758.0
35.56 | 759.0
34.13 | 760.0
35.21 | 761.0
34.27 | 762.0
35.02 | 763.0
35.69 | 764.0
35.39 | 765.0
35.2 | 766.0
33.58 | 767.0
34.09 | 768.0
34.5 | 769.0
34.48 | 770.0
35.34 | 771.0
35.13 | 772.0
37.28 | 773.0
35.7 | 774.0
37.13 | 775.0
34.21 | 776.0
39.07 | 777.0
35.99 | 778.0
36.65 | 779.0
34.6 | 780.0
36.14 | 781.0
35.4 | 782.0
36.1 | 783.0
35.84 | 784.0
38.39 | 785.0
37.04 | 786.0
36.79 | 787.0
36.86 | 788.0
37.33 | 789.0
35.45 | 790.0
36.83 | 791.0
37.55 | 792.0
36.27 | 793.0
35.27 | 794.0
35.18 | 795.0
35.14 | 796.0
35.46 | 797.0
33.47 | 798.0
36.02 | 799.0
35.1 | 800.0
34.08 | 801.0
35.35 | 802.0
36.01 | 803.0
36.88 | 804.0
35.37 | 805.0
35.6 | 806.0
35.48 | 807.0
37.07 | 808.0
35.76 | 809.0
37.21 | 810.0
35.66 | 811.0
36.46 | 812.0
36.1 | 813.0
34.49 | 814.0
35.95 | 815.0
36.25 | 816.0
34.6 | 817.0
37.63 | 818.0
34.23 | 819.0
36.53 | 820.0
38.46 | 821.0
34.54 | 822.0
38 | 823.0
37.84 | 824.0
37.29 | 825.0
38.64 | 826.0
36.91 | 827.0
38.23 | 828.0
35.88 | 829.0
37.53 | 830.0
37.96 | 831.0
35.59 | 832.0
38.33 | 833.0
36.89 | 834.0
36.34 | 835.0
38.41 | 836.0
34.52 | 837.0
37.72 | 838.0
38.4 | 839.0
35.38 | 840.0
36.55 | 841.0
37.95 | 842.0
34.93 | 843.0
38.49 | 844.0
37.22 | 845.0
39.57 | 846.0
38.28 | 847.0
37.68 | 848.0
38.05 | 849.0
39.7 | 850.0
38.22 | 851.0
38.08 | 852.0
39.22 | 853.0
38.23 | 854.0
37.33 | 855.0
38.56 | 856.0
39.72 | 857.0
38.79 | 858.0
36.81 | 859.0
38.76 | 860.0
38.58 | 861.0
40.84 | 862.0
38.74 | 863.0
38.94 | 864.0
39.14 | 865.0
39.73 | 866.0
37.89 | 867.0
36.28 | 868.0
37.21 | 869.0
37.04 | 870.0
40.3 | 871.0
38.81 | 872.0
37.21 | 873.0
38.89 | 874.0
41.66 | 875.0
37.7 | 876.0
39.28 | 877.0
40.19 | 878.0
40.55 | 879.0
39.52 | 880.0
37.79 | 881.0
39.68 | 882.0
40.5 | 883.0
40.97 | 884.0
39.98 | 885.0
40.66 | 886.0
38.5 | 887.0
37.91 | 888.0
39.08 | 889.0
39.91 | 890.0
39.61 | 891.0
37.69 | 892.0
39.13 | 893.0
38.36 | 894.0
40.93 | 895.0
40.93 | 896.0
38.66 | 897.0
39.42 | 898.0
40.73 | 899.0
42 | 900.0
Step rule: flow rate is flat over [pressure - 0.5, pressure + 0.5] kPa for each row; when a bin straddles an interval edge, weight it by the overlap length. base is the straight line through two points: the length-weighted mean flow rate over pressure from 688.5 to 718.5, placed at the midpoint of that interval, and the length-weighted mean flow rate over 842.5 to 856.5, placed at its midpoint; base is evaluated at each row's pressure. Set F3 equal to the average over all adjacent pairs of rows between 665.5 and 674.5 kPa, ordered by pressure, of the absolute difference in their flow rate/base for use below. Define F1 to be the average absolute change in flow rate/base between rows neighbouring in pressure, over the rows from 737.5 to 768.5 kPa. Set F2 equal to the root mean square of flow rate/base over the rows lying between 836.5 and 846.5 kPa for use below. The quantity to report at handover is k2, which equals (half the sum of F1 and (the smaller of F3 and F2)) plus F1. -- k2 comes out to 0.063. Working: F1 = 0.031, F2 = 0.9809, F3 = 0.032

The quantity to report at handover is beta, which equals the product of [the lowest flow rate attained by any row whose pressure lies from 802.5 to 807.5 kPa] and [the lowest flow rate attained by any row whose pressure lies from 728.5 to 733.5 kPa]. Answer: 1179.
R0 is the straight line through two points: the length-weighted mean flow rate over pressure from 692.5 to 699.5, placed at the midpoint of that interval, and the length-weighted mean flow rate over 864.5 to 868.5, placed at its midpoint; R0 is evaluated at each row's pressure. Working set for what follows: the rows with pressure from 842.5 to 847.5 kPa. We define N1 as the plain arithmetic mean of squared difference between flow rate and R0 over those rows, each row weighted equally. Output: 2.4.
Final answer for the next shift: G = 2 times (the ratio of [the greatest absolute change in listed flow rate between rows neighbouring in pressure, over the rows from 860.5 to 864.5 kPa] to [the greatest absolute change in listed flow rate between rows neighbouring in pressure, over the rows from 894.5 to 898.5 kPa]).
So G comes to 2.0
